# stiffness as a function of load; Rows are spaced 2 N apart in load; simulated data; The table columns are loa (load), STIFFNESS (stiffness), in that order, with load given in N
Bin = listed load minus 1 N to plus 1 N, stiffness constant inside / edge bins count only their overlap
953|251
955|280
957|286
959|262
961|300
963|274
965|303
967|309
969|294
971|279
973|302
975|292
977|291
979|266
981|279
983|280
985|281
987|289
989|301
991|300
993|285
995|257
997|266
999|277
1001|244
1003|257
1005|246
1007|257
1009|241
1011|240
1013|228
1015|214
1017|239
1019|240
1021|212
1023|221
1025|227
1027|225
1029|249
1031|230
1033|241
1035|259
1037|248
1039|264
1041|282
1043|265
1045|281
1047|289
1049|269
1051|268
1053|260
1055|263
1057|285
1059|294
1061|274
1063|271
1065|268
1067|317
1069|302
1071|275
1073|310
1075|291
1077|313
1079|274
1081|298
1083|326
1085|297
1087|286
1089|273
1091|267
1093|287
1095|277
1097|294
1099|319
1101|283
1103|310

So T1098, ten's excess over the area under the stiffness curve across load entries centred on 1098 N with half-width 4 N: -2336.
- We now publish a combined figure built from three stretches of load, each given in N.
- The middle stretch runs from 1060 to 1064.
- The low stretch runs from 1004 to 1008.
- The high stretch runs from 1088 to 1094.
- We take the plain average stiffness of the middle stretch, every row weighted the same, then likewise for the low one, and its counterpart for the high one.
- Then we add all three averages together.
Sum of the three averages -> 800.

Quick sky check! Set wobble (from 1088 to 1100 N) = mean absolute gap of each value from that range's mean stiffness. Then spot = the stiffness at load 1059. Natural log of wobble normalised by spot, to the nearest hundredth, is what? -3.06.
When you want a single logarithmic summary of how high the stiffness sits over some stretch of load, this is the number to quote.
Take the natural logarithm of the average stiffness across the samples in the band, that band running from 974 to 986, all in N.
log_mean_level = 5.64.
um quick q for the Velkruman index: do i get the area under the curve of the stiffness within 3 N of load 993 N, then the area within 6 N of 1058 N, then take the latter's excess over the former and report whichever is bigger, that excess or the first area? 1684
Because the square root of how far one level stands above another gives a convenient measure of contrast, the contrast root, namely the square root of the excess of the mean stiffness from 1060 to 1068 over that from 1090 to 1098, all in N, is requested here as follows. 1.1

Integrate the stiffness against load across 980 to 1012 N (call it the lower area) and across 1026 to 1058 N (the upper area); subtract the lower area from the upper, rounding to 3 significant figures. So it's -244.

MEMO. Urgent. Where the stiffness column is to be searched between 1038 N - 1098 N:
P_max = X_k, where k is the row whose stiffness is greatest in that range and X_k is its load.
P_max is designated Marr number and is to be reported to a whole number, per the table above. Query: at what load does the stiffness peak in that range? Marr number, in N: 1083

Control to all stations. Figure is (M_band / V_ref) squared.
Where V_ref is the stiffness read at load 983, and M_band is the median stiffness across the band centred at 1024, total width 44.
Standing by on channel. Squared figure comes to 0.74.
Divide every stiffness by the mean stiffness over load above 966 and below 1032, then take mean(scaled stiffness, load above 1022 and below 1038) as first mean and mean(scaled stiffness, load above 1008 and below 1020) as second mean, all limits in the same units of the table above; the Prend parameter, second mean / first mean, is 0.98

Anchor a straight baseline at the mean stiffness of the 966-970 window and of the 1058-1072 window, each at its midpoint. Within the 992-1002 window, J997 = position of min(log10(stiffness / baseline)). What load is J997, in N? 1001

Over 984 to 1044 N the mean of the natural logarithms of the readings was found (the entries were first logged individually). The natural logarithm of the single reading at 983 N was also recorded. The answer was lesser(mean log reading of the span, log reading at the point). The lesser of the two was 5.53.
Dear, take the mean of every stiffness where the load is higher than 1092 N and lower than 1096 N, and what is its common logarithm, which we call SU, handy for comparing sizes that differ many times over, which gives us 2.45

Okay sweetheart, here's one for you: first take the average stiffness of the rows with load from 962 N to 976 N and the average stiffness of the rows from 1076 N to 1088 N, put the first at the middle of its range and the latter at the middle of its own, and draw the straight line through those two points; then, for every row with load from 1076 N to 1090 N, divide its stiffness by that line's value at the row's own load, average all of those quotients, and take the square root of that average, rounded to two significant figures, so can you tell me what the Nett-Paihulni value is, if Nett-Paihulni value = 0.99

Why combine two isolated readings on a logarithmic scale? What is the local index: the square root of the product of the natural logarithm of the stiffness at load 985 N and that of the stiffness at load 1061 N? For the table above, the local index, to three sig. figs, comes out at 5.63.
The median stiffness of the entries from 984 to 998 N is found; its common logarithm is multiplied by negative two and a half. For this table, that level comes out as -6.14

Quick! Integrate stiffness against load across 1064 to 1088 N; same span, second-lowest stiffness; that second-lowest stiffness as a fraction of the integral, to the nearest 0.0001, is 0.0385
